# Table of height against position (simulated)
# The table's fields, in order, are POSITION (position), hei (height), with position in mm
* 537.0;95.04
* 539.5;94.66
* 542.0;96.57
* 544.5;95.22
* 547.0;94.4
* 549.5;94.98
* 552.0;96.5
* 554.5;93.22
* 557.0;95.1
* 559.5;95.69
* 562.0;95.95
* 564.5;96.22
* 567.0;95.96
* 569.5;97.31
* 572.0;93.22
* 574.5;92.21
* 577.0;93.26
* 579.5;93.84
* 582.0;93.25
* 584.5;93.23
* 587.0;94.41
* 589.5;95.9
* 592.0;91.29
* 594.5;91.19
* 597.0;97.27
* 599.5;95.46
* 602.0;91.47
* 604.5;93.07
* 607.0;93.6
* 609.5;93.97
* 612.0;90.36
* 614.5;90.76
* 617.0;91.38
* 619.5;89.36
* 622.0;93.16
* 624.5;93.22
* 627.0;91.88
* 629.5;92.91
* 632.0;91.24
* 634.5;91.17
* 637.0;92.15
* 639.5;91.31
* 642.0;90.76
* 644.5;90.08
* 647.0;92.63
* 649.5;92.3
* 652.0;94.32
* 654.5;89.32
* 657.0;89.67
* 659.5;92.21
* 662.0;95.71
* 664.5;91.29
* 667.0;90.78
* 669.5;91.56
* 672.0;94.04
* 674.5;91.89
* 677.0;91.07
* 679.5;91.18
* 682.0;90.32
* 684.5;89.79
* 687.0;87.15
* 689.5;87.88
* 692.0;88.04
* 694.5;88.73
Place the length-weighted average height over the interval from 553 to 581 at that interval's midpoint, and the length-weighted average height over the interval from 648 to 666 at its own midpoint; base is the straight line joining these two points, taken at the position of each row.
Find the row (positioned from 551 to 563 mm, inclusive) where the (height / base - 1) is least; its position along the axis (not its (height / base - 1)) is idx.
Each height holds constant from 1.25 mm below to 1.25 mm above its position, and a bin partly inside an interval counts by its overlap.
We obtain 554.5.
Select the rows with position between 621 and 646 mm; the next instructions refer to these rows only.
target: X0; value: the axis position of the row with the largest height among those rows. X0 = 624.5 mm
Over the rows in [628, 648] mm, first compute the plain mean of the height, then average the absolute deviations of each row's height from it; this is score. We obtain 0.8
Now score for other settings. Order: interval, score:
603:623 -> 1.5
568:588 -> 1.0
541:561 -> 0.8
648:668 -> 1.7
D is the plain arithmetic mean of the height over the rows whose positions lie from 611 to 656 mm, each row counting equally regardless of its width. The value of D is 91.6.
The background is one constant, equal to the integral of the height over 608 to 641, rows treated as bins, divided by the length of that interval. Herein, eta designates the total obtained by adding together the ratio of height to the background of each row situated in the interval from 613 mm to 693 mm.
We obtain 32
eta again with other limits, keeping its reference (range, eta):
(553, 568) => 6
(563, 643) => 32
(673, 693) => 8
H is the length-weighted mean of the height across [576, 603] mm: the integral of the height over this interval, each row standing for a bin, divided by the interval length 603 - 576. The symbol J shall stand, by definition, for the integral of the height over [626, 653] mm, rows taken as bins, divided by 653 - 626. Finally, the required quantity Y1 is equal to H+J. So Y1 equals 186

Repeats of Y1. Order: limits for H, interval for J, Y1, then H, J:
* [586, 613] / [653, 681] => 185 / 93.5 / 91.7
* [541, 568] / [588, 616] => 189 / 95.4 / 93.1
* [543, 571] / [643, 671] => 187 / 95.5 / 91.8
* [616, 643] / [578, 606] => 185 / 91.7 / 93.7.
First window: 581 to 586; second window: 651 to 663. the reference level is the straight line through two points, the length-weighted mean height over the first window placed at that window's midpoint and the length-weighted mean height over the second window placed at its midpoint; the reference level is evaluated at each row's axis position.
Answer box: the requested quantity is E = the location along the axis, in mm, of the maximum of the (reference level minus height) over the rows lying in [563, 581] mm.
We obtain 574.5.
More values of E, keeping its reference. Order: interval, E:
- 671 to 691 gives 687.0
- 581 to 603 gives 594.5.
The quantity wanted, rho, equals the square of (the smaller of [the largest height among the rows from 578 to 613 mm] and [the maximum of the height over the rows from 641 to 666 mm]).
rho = 9160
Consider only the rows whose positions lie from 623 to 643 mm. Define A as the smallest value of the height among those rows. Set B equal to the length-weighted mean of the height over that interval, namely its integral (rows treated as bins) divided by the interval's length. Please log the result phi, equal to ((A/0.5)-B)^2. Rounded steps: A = 90.76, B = 91.9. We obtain 8039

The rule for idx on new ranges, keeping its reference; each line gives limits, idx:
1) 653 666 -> 654.5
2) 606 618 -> 612.0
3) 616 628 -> 619.5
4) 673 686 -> 684.5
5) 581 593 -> 592.0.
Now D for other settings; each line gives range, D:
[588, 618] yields 93.0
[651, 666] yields 92.1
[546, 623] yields 93.8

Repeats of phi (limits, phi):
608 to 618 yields 7929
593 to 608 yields 7875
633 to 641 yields 8250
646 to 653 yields 8380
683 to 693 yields 7401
